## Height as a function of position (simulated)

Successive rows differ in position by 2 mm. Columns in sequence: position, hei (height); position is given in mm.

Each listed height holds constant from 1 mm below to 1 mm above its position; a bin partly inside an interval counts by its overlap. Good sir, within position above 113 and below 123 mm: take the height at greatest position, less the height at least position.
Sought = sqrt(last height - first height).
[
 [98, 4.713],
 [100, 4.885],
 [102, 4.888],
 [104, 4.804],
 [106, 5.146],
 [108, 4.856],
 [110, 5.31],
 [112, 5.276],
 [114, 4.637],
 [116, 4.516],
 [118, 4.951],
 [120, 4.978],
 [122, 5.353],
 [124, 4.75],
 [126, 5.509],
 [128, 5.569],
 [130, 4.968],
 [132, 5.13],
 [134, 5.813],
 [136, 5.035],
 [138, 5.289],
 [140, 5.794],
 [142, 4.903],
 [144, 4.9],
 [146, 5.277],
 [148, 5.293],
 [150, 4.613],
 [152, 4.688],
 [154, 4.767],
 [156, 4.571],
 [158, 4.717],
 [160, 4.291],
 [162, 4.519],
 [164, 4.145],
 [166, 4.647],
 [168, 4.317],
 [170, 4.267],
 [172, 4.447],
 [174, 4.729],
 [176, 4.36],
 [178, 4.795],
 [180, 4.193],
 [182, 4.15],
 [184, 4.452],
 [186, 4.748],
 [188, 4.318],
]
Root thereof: 0.85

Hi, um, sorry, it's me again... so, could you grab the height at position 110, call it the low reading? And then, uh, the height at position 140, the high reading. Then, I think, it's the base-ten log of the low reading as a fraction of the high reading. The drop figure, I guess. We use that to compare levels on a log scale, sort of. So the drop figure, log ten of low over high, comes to -0.038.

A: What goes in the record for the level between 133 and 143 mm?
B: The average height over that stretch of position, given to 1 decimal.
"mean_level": 5.4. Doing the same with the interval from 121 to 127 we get 5.2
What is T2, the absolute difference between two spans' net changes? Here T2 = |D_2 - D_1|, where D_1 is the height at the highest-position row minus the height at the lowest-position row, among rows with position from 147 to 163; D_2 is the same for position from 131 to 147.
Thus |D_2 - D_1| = 0.92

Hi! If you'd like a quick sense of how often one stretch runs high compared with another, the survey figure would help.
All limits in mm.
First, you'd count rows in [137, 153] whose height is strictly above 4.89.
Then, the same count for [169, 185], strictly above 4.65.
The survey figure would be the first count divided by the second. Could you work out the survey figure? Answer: 3.0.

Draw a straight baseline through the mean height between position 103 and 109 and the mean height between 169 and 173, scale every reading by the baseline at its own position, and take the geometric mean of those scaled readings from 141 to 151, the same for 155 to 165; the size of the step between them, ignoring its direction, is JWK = 0.09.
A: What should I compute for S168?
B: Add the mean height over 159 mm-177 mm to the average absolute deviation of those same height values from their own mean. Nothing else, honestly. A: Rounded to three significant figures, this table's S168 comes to 4.57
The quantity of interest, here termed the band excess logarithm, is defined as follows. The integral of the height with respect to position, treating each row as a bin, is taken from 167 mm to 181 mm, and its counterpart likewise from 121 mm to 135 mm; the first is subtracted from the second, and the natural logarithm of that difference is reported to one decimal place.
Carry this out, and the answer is 2.5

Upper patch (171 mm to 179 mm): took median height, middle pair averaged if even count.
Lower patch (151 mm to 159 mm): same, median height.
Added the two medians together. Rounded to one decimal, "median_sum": 9.3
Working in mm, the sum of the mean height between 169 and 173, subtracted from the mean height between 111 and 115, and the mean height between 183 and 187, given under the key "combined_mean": 5.2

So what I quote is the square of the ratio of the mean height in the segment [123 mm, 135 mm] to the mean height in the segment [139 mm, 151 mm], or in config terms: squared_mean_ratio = 1.06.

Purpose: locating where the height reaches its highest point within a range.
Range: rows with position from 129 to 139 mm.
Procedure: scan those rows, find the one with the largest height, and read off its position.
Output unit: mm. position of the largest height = 134 mm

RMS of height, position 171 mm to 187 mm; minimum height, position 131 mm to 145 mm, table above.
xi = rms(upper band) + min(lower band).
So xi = 9.4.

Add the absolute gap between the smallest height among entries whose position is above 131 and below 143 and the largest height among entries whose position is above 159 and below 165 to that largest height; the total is 4.90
